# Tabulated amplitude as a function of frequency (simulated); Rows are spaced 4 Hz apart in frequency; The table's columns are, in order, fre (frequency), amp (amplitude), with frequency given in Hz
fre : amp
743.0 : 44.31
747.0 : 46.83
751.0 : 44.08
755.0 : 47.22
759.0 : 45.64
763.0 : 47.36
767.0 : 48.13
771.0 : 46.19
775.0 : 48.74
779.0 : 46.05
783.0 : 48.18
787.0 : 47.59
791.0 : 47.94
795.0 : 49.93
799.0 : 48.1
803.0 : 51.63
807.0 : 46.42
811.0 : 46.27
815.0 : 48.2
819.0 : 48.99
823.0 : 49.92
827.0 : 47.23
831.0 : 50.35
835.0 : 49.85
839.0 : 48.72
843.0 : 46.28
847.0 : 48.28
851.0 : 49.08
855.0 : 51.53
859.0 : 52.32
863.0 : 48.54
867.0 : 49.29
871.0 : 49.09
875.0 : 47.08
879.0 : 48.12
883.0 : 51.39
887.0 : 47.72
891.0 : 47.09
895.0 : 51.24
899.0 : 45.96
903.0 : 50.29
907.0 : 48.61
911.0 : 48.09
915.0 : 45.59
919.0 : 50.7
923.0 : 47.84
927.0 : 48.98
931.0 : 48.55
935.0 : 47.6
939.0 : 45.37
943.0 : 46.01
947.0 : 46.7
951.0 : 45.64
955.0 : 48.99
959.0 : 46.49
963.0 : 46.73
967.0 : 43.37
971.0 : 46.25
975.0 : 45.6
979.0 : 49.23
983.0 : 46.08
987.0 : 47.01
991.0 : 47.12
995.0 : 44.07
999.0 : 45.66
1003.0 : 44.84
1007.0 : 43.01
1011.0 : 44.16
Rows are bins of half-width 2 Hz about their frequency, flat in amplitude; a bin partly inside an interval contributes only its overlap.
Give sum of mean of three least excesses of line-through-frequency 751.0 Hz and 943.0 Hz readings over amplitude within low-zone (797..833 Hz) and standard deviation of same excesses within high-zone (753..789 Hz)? -5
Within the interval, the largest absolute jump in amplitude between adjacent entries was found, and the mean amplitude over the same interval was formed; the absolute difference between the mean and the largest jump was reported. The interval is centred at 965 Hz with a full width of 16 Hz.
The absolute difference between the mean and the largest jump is 42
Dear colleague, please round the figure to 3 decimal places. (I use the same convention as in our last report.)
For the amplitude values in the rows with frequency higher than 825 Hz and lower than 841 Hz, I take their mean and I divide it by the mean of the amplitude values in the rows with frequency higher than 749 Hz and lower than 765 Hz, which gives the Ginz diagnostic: 1.064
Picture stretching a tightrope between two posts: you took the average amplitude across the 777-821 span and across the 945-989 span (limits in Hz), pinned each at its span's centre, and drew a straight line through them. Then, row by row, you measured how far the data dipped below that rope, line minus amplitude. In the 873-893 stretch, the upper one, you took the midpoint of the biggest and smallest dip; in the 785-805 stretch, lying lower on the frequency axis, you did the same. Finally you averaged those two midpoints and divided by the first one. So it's 0.89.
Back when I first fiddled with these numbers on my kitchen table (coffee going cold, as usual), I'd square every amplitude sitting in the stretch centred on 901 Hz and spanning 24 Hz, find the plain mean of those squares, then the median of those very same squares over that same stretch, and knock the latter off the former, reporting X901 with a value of 22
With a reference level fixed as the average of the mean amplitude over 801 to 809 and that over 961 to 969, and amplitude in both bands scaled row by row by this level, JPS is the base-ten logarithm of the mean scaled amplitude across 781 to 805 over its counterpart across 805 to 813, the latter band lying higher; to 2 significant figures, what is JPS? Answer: 0.023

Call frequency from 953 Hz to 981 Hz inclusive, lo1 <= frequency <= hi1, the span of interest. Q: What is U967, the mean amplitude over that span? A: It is 46.7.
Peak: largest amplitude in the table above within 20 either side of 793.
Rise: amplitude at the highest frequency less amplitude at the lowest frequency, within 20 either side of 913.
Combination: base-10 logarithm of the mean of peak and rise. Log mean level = 1.39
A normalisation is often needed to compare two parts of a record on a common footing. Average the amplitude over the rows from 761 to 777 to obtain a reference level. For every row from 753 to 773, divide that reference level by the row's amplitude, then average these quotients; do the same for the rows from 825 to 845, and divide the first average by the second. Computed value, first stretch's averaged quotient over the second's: 1.03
